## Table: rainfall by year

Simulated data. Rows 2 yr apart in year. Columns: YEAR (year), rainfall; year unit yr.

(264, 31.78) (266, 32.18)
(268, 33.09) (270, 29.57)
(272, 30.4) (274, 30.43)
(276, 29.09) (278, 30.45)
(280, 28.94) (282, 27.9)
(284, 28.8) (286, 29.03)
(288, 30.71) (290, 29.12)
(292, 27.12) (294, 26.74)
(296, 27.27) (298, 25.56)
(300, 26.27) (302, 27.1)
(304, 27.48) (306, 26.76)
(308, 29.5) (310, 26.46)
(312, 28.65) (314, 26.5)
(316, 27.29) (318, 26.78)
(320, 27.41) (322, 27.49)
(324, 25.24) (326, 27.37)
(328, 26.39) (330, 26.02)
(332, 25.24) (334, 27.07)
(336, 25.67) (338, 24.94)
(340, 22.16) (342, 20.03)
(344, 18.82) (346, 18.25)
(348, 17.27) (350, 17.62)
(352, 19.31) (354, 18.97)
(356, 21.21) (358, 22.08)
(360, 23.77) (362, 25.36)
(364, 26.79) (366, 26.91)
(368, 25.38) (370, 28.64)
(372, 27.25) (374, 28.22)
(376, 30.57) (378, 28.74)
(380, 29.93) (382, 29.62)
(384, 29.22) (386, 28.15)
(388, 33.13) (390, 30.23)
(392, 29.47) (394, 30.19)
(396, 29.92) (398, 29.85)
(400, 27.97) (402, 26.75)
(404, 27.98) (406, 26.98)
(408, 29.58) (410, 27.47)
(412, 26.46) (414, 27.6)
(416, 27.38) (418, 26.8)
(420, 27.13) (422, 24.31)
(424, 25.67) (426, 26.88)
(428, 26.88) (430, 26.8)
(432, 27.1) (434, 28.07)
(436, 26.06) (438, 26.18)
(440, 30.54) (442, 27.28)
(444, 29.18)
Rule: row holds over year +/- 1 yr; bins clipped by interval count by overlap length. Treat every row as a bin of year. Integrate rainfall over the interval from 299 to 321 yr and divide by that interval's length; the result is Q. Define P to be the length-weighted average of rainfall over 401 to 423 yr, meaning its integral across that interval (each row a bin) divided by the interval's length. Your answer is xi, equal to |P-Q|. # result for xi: 0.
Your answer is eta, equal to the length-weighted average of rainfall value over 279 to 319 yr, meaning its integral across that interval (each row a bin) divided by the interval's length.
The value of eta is 27.7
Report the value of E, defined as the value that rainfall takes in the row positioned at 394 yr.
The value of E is 30.19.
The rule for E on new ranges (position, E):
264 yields 31.78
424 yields 25.67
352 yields 19.31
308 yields 29.5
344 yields 18.82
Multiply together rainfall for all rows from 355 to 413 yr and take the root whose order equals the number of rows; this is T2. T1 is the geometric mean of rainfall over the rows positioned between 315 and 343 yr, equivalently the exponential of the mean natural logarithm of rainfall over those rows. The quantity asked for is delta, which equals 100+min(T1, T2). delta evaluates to 126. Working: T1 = 26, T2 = 27.7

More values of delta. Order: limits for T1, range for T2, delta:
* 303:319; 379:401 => 127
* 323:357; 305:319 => 122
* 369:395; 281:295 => 128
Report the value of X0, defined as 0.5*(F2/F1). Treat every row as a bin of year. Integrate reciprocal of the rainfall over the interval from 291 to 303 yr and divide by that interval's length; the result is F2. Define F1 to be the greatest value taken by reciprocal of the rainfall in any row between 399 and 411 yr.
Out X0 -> 0.502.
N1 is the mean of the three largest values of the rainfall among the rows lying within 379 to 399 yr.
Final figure 31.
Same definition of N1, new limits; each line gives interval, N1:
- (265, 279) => 32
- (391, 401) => 30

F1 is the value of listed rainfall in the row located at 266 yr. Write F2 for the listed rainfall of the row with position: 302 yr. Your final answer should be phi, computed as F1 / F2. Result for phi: 1.19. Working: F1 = 32.18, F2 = 27.1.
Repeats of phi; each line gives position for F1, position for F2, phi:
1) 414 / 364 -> 1.03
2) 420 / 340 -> 1.22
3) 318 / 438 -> 1.02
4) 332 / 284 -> 0.88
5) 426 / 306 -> 1.00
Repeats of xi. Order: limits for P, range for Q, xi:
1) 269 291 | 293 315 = 2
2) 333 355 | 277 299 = 7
